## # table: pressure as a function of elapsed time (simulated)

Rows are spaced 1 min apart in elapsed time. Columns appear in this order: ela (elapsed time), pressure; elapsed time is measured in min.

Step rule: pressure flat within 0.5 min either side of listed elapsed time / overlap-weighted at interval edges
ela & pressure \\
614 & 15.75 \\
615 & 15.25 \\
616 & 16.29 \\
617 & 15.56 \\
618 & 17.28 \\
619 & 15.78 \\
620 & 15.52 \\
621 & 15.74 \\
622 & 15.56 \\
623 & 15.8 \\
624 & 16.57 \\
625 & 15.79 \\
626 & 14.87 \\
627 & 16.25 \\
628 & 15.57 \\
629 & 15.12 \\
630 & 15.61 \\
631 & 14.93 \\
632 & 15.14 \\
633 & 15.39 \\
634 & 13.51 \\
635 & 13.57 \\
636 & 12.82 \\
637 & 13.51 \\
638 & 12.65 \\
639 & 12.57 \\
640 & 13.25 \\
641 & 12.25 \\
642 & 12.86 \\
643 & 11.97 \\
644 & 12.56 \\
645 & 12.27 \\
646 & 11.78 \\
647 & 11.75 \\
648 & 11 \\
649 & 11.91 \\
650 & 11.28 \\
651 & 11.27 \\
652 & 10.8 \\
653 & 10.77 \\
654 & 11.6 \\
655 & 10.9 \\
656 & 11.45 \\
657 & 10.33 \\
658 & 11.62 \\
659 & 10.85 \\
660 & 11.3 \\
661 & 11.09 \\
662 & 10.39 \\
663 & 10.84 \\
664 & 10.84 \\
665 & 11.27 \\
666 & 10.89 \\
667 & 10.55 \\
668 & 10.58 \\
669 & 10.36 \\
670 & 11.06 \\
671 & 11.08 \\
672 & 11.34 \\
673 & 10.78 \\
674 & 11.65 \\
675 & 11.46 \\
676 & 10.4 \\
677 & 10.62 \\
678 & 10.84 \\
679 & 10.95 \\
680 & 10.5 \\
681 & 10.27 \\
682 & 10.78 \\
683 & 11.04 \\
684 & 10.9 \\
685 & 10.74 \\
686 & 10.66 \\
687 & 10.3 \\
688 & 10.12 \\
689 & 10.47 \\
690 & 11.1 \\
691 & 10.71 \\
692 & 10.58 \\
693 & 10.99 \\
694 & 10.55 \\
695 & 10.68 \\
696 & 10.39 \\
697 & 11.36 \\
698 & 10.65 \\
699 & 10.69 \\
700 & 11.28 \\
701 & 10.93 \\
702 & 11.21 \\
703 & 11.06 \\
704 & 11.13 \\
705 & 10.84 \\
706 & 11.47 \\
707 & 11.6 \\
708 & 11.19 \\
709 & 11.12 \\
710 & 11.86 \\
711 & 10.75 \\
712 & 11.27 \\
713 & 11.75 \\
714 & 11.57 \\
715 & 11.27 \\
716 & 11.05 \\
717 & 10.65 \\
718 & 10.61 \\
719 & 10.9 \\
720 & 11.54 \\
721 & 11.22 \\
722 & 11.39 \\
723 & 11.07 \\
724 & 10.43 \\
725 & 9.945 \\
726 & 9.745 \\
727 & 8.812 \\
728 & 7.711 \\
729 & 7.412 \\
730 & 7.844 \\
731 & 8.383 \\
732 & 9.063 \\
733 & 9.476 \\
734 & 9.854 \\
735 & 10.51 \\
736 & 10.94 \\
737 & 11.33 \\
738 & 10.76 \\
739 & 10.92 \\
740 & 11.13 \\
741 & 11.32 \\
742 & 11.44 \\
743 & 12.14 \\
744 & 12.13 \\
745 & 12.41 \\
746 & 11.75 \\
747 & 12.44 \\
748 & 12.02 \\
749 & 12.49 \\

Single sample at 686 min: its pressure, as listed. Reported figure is 10.66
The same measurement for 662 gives 10.39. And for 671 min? 11.08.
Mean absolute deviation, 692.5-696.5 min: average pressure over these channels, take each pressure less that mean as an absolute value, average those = 0.18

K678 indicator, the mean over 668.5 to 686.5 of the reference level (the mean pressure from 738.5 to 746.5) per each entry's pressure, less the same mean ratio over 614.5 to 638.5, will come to 0.30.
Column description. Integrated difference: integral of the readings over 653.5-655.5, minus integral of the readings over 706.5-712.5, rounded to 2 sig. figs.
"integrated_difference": -45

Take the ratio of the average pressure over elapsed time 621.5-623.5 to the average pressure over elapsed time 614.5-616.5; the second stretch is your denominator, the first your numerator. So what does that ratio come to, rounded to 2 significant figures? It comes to 0.99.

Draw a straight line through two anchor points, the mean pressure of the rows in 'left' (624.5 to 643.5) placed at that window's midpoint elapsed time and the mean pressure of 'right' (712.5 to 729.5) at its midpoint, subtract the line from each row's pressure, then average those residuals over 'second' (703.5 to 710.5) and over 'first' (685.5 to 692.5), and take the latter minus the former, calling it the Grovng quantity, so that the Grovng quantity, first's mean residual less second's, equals -1.5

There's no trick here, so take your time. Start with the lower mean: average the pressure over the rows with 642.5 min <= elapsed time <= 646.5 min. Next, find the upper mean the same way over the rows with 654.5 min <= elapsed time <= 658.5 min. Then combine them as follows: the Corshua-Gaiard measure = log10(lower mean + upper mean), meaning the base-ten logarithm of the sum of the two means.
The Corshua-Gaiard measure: 1.37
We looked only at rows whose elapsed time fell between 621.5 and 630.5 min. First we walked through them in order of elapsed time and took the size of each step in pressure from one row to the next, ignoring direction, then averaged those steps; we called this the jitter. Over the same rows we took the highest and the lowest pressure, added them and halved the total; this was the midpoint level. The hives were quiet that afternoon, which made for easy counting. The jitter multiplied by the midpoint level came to 11.2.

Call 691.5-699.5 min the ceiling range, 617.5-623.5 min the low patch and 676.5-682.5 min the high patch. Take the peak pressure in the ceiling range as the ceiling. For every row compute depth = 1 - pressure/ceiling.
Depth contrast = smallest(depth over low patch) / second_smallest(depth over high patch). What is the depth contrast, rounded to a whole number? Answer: -11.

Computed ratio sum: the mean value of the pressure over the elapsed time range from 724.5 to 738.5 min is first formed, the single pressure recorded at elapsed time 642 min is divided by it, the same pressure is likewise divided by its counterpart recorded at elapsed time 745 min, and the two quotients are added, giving 2.40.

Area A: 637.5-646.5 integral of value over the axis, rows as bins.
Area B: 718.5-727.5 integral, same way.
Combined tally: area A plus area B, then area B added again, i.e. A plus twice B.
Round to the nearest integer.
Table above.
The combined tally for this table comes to 302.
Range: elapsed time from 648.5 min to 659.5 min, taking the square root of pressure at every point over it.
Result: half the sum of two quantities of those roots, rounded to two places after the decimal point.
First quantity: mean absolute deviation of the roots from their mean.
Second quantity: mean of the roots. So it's 1.70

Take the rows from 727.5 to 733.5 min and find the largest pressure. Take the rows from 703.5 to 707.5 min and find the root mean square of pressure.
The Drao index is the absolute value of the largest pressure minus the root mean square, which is 1.8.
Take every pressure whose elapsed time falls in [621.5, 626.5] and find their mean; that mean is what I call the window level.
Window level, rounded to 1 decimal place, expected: 15.7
